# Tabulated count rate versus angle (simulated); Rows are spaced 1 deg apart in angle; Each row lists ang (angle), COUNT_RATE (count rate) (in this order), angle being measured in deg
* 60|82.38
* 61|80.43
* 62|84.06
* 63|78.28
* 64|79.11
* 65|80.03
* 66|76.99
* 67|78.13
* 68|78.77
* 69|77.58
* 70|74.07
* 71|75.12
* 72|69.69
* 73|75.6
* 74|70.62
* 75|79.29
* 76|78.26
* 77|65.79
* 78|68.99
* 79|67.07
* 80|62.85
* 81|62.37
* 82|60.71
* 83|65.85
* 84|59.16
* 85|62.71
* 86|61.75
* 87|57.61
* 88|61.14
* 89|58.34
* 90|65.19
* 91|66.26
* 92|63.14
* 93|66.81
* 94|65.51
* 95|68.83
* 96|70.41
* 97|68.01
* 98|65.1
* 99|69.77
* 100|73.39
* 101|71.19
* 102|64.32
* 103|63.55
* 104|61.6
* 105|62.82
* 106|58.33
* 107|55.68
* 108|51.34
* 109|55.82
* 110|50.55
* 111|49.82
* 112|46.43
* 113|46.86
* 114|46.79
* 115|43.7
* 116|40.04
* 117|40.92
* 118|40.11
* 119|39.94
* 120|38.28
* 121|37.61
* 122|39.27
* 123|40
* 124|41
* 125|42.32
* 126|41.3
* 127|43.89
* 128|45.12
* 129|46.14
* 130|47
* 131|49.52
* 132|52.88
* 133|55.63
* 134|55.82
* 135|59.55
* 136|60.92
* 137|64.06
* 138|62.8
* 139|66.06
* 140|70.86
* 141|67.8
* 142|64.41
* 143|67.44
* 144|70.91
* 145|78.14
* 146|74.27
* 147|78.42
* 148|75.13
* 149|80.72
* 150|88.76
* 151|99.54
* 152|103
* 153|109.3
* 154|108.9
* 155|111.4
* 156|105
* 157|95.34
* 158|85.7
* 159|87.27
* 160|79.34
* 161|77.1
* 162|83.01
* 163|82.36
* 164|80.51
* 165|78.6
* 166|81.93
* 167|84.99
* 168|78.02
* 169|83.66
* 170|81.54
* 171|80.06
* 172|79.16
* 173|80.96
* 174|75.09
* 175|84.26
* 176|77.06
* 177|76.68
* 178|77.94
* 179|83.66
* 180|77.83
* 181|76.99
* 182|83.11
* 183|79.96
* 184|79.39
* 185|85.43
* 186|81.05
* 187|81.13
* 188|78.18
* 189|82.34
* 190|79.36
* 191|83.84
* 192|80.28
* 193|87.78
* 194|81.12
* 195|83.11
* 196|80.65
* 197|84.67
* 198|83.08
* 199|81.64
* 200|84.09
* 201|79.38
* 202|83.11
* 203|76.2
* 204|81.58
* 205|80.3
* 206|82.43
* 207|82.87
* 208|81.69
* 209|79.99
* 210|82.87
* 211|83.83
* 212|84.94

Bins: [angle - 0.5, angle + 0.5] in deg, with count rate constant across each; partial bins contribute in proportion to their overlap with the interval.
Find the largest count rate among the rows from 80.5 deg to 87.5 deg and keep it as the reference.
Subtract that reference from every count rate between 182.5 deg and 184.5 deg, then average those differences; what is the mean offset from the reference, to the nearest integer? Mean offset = 14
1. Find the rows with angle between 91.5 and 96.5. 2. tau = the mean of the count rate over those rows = 67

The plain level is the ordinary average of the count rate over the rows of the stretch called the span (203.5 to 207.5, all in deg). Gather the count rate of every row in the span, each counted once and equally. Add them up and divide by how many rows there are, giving 82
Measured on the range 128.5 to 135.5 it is 52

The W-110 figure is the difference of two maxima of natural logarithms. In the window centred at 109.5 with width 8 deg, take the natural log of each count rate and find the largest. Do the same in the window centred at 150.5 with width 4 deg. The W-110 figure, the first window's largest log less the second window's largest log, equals -0.57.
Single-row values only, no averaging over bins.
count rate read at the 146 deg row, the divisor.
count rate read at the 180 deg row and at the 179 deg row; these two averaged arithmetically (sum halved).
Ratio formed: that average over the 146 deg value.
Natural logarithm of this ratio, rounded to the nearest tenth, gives 0.1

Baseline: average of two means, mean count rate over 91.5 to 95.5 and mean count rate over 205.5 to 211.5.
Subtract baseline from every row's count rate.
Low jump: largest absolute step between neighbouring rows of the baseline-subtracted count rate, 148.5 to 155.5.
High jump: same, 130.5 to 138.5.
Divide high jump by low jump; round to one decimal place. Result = 0.3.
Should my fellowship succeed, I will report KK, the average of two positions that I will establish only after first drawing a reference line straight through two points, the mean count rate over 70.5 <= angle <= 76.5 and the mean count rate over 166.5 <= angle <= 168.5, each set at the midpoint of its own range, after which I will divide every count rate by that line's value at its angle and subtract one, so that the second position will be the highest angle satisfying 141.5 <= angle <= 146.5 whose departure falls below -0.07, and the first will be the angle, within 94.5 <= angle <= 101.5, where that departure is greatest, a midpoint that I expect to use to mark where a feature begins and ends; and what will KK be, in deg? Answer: 123.0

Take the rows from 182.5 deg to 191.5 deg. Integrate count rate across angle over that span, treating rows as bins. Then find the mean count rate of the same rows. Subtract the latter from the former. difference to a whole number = 649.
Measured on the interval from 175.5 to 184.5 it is 633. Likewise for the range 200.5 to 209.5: 647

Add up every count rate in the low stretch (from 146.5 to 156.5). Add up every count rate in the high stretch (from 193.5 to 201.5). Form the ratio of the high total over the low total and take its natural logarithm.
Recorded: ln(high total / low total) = -0.38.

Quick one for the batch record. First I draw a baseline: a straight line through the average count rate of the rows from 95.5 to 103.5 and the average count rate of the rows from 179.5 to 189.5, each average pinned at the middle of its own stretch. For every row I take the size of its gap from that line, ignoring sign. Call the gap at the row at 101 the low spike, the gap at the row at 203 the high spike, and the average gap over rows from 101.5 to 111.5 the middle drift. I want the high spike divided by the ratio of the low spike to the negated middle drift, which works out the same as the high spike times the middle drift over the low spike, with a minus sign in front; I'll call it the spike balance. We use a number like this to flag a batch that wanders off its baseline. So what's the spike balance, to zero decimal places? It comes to -30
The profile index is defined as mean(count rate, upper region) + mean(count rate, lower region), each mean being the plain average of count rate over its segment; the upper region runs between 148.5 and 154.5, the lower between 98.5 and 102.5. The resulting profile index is 168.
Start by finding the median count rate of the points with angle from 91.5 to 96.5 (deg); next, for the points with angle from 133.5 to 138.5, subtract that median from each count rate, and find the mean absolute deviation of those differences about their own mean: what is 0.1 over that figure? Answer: 0.042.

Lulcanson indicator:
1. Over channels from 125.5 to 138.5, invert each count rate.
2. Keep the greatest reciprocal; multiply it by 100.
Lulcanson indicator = 2.42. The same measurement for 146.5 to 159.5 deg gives 1.33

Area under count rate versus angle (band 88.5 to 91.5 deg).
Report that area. 190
